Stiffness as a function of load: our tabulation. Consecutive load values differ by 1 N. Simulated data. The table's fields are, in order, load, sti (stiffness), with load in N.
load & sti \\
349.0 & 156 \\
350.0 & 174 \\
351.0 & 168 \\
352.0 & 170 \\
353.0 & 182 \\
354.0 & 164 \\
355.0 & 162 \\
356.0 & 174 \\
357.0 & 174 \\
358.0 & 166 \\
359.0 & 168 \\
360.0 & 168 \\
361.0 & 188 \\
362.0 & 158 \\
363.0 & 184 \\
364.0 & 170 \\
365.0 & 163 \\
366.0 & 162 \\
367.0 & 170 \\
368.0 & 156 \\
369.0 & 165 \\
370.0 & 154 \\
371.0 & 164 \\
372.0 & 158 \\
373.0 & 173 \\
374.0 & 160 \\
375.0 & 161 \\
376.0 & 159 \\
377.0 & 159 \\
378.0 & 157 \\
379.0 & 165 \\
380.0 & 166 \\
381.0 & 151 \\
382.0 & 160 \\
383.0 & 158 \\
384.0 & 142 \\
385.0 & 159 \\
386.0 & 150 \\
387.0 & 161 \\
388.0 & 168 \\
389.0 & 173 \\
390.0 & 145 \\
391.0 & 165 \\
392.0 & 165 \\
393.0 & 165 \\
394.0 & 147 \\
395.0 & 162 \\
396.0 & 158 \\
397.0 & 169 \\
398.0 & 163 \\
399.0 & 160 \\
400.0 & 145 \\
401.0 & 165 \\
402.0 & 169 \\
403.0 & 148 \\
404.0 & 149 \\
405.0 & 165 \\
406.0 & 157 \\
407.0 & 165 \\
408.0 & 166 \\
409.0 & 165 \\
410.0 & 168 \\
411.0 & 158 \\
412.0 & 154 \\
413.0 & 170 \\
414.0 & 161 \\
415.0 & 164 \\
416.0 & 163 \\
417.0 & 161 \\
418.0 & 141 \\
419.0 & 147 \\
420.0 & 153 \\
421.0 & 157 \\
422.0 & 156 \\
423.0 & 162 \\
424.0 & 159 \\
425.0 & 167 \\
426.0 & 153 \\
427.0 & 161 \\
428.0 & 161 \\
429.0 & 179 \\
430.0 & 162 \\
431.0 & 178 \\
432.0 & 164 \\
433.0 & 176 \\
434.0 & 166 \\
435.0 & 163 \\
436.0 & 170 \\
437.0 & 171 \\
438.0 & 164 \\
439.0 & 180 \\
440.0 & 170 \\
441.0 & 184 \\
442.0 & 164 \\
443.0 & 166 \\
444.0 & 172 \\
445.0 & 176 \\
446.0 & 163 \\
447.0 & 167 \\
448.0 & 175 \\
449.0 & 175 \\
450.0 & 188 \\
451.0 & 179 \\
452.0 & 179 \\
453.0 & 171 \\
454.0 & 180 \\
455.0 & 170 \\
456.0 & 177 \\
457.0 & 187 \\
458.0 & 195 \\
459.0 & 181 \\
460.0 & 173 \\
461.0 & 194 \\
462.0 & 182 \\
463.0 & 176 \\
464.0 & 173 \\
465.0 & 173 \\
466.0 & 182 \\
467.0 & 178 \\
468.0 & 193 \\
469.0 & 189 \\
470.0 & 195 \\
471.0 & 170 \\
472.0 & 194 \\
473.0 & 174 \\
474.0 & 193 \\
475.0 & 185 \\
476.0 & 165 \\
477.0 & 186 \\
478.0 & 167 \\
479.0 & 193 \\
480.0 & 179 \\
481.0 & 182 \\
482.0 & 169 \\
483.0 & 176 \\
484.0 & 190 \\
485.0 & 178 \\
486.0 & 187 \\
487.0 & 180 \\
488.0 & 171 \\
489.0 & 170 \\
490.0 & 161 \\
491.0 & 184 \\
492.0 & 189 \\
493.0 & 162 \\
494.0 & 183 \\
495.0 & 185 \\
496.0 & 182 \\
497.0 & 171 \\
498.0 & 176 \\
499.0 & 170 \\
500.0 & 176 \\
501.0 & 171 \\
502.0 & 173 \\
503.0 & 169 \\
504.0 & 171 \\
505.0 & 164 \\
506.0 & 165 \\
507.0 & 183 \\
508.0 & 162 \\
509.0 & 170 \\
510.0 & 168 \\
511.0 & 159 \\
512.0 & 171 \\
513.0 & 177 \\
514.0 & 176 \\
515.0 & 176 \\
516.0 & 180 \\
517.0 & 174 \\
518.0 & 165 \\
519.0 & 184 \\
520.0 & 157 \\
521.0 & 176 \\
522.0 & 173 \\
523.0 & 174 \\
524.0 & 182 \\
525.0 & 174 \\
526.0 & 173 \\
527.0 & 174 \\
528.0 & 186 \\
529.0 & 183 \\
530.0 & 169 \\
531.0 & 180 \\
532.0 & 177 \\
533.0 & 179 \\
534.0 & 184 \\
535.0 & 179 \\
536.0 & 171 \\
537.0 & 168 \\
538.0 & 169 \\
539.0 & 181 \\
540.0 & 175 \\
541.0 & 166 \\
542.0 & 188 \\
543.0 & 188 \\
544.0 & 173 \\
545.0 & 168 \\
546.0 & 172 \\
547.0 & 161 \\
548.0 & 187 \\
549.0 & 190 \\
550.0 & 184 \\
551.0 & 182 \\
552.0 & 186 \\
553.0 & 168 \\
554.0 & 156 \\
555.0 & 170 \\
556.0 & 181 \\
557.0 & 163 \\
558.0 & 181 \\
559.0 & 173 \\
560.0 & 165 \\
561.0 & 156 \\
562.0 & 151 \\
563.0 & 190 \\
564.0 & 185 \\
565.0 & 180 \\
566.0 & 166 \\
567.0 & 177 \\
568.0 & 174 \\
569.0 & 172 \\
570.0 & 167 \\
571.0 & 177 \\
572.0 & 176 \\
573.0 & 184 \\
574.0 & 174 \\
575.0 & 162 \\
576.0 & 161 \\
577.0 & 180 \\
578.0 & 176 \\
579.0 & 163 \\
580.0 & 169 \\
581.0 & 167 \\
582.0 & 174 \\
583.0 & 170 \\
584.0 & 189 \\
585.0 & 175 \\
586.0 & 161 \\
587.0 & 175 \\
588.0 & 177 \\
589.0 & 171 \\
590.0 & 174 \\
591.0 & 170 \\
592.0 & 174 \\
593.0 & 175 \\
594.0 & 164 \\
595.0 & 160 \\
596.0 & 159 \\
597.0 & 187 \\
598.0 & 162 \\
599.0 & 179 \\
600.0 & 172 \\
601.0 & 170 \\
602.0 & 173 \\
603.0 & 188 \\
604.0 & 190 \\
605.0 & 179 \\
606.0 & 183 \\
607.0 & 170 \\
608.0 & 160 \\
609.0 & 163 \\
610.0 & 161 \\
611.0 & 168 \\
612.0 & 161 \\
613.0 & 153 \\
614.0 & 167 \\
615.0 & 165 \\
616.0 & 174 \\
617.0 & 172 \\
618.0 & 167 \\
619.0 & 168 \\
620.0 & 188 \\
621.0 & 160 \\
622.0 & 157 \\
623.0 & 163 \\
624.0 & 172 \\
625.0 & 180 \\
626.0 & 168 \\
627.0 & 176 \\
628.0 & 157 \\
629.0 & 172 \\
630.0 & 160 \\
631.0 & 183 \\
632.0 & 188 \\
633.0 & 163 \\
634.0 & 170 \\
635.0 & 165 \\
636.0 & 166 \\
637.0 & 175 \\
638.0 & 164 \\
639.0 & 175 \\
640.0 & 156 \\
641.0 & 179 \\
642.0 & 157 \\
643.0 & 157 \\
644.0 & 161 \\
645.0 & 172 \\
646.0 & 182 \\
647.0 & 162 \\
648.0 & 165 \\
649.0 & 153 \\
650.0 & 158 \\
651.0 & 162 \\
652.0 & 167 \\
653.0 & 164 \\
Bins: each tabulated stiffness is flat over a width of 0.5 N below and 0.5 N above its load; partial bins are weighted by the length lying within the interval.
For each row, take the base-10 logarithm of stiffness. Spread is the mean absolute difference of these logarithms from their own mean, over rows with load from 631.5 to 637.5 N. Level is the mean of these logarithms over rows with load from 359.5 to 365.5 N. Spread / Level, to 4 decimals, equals 0.0077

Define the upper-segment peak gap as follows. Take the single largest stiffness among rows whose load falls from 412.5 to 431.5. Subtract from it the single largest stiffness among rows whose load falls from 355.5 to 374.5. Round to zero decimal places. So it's -9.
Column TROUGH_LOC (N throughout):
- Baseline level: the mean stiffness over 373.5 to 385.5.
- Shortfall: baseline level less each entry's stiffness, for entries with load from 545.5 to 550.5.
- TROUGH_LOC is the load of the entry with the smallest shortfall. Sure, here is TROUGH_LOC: 549.0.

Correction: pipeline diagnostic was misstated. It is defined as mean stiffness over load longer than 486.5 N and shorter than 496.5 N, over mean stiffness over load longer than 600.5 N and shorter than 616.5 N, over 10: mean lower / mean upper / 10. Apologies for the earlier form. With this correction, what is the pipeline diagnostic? 0.104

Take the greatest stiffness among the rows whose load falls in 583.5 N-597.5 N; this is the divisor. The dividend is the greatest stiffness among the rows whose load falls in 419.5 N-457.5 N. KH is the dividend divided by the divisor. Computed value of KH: 0.99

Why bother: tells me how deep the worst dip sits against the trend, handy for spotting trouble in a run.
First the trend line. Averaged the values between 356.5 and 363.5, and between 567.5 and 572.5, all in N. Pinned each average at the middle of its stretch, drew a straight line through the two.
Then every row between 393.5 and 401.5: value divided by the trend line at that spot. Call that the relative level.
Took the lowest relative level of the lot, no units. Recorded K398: 0.84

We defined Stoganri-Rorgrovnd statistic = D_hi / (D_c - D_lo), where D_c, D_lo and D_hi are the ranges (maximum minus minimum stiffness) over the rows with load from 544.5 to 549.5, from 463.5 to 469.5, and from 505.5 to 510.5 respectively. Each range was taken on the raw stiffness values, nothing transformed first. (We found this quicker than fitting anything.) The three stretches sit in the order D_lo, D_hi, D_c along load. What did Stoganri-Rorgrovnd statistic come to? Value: 2.3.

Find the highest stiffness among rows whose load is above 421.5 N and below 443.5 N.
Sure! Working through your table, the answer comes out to 184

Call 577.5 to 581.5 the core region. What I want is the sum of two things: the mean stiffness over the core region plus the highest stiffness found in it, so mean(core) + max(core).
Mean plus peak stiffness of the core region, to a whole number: 345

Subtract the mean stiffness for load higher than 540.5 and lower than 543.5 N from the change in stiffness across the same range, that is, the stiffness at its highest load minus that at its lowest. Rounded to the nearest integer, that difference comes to -159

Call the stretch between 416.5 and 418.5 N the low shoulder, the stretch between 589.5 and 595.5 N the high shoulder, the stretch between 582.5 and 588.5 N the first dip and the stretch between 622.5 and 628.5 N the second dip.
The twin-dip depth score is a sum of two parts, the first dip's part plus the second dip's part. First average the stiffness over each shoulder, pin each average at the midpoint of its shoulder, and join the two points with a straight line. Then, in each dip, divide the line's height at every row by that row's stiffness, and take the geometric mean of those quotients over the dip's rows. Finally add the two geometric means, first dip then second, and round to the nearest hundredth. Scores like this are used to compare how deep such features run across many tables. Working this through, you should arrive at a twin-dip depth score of 1.99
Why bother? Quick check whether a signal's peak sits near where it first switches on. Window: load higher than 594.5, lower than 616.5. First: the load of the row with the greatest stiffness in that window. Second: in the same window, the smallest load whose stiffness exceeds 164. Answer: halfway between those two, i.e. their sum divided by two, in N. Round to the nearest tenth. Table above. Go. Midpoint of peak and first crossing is 600.5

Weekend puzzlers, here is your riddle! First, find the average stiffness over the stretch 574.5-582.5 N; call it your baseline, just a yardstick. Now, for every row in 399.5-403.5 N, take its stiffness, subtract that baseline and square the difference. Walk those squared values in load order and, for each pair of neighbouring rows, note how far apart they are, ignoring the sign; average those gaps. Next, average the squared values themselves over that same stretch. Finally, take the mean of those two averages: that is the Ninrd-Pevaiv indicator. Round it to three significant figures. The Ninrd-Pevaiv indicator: 299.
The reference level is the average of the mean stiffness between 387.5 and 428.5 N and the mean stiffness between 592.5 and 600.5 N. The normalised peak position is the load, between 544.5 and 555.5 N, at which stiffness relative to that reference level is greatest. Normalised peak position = 549.0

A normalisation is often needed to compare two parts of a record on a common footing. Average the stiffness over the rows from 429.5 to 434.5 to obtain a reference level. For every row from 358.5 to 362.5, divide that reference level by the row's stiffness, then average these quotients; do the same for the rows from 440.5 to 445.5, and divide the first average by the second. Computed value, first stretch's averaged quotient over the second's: 1.01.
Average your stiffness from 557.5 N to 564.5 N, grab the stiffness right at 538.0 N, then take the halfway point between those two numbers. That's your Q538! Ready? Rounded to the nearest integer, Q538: 170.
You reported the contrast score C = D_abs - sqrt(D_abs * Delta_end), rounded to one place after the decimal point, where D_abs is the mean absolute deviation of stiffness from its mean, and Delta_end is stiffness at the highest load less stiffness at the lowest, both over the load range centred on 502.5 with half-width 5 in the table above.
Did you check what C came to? -1.2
